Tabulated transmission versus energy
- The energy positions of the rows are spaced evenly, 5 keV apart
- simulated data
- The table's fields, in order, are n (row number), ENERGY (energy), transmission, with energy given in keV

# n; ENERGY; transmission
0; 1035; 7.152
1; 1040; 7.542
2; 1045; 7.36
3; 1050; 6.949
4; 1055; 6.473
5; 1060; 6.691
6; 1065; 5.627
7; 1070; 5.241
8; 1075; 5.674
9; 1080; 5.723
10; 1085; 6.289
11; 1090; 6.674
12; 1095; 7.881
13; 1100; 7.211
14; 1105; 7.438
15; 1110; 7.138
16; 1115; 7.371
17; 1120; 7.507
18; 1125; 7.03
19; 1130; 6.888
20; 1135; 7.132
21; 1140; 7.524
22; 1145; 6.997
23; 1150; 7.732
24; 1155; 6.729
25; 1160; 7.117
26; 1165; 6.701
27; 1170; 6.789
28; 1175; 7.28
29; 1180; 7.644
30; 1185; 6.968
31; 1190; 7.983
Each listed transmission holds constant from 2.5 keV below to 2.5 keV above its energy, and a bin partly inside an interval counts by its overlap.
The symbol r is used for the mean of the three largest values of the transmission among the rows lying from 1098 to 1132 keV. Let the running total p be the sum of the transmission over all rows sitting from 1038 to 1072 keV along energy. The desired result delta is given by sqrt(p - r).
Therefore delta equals 6.20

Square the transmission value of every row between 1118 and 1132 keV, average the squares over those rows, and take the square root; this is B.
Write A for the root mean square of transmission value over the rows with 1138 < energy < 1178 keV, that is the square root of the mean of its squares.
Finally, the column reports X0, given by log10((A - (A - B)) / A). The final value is 0.002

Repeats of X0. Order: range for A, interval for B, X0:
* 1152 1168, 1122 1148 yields 0.017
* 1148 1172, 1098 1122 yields 0.019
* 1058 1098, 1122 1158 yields 0.057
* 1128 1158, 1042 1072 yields -0.047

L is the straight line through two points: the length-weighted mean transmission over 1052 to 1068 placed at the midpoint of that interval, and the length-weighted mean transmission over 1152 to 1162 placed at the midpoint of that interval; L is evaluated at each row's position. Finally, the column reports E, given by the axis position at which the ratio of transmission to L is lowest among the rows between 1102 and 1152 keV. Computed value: 1145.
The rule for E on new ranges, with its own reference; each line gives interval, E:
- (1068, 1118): 1070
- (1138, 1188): 1165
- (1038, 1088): 1070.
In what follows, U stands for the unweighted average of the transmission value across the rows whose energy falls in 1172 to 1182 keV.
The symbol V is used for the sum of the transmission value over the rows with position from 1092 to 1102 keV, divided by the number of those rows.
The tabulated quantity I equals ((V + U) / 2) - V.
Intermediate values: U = 7.5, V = 7.546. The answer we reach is -0.04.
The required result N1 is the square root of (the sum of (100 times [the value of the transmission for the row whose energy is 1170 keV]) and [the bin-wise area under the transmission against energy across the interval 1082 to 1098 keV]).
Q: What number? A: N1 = 28.1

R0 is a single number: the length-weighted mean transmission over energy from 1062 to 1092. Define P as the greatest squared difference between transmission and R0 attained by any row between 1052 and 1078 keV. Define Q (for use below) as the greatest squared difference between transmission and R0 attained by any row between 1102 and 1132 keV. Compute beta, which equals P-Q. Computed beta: -2.0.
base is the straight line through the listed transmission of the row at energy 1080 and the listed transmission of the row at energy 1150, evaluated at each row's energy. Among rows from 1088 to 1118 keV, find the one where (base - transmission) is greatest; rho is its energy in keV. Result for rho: 1110 keV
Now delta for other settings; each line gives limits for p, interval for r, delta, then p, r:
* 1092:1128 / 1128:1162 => 6.64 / 51.6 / 7.46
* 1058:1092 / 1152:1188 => 5.88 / 41.9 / 7.35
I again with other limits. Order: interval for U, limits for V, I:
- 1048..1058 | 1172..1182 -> -0.38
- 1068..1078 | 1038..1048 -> -1.00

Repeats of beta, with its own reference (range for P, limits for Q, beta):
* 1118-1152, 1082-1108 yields -0.6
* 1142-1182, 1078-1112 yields -0.6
